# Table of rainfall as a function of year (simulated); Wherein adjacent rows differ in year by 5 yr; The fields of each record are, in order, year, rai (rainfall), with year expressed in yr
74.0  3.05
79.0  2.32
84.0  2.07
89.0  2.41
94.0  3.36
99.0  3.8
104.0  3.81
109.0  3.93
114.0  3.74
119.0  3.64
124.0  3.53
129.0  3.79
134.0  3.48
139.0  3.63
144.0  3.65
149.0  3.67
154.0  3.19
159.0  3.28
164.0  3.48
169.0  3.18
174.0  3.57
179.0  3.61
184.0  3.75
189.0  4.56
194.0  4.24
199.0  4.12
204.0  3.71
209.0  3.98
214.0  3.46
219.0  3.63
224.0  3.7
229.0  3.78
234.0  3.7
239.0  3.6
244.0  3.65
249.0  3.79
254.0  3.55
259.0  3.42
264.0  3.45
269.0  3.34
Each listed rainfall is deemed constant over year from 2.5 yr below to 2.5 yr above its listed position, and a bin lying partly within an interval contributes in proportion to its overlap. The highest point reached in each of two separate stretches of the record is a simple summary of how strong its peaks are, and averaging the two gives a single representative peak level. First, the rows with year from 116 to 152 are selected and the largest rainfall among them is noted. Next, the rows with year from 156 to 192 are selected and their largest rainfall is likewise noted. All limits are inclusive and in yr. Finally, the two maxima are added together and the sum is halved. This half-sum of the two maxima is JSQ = 4.2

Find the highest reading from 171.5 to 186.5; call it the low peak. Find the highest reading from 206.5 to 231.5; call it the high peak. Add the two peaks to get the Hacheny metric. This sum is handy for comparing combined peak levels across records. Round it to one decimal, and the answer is 7.7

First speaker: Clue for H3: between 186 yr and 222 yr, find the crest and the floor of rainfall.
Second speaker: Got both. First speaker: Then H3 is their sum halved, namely 4.01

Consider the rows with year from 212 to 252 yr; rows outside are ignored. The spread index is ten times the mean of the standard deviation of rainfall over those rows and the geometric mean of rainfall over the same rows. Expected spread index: 18.8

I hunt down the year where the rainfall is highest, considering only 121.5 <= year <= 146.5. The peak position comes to 129.0 yr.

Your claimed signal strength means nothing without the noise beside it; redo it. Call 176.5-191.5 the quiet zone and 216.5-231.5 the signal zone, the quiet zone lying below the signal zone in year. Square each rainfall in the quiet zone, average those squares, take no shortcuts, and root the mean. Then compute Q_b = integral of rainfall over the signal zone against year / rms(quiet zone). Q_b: 13.9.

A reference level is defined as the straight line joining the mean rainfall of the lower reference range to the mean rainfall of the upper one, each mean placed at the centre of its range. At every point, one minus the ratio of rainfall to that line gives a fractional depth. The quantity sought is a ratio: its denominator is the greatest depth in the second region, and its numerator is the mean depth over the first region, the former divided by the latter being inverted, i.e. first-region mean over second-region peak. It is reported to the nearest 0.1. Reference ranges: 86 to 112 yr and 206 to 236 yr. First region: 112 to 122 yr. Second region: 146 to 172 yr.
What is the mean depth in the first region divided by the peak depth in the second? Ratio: -0.5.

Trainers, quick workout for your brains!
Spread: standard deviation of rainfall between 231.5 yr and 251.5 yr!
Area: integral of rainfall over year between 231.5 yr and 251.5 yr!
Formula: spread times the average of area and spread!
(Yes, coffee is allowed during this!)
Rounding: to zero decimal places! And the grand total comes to 3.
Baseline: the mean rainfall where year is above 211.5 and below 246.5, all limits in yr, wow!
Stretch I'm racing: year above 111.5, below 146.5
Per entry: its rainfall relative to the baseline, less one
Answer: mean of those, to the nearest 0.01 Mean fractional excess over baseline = 0.00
